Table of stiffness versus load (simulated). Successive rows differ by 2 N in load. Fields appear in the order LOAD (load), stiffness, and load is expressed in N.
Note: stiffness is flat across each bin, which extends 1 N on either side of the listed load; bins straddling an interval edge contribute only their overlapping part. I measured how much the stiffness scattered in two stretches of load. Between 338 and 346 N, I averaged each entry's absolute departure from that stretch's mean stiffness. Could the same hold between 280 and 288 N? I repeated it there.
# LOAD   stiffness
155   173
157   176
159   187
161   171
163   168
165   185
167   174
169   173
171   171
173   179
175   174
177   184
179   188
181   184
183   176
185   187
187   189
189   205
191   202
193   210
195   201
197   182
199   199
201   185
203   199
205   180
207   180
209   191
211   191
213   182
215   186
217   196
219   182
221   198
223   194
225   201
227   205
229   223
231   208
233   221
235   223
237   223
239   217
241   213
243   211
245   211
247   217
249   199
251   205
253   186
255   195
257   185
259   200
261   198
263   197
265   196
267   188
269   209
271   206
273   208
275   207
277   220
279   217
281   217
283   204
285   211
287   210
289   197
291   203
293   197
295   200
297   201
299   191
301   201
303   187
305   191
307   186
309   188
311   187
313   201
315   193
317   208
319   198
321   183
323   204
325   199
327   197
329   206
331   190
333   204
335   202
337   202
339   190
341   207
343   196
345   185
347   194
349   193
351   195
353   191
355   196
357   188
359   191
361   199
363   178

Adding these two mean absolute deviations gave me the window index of 10.5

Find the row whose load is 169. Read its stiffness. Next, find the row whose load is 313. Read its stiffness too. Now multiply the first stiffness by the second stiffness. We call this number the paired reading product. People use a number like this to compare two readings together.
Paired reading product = 34773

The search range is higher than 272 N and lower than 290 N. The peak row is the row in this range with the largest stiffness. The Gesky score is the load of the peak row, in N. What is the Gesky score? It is 277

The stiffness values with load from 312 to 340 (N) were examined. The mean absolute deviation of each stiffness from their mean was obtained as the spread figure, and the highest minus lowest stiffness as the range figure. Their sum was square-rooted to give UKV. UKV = 5.5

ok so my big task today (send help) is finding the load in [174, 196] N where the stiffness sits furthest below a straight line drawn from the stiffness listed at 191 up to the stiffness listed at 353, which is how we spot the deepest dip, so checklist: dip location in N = 175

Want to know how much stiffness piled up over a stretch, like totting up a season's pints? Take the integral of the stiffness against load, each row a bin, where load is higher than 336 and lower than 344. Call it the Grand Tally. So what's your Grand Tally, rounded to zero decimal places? 1590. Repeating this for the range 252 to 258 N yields 1132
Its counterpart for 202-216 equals 2618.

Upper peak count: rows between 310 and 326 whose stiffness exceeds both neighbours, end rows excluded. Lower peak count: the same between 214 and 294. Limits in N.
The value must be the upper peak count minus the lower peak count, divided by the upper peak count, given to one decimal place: -3.0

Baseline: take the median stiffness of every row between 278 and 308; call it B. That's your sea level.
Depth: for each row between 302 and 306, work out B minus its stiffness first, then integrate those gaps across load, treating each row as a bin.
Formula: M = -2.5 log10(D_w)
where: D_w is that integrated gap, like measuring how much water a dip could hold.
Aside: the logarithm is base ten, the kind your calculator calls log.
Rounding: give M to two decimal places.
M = -4.20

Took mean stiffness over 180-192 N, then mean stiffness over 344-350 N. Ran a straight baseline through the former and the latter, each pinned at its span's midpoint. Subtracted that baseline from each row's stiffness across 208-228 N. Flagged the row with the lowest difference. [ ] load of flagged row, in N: 219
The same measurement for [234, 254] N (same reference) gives 253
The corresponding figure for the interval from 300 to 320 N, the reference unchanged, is 307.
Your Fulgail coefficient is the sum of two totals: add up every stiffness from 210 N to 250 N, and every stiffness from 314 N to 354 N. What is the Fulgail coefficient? 8038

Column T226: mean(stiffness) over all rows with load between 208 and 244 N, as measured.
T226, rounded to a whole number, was 204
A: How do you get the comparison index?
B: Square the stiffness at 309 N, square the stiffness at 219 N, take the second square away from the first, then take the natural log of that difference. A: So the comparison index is 7.7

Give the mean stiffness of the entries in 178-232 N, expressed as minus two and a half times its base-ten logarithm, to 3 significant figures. -5.72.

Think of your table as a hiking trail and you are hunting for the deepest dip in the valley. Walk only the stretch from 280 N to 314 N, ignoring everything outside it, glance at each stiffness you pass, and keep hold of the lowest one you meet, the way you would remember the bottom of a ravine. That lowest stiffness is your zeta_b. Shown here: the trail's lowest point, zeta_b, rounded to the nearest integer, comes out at 186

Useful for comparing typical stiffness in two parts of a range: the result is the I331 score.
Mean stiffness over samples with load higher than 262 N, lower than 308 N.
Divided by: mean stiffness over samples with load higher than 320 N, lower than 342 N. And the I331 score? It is 1.02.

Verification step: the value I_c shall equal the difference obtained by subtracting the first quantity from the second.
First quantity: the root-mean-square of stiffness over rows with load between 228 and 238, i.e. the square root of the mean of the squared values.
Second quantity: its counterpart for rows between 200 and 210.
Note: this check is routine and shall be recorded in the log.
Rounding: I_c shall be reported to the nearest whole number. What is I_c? -33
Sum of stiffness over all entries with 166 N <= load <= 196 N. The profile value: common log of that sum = 3.45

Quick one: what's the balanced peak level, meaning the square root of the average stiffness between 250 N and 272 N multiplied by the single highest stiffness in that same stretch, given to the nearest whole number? 203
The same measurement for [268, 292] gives 214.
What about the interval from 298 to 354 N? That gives 202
